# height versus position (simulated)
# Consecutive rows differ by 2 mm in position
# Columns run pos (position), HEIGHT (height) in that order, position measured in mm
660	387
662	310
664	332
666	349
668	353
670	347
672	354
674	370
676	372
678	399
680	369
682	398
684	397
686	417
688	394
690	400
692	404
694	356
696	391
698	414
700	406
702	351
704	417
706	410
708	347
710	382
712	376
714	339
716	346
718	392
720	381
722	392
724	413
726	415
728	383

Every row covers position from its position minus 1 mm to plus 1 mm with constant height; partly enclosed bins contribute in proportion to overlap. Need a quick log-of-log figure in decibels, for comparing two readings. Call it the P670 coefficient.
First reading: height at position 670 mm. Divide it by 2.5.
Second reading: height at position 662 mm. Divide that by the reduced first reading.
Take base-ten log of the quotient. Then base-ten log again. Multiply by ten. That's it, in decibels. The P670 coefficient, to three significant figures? -4.57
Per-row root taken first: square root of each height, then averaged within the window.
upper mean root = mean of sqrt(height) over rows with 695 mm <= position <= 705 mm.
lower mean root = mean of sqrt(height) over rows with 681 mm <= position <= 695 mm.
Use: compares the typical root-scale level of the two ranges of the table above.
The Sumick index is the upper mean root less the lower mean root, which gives 0.01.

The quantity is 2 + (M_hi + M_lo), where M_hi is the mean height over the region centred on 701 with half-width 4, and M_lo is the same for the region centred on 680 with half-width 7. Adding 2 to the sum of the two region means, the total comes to 788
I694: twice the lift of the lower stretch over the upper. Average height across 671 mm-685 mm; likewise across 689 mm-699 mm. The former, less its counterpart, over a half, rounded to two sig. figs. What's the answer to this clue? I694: -26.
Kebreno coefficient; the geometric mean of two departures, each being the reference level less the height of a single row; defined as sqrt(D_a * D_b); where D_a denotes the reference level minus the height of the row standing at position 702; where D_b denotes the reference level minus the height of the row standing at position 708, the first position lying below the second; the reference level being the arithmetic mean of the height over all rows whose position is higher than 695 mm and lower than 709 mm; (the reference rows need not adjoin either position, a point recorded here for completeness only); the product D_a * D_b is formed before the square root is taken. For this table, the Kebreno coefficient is 42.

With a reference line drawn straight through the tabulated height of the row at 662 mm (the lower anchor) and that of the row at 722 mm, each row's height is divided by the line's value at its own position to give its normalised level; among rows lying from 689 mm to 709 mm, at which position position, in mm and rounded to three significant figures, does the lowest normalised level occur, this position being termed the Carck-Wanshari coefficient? 708 mm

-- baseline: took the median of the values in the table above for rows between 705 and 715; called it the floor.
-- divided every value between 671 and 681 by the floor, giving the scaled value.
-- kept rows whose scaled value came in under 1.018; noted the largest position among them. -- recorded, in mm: 680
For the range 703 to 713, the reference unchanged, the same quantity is 712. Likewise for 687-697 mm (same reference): 694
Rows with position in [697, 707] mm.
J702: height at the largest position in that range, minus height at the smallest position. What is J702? -4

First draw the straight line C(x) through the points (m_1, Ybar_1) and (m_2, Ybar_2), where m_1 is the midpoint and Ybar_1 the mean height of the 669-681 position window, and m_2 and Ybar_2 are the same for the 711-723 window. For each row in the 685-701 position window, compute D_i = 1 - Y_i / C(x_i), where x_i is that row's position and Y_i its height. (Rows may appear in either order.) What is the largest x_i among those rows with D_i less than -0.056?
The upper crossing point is 700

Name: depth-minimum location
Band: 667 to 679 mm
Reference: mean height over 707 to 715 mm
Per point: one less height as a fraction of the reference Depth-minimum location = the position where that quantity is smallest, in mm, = 678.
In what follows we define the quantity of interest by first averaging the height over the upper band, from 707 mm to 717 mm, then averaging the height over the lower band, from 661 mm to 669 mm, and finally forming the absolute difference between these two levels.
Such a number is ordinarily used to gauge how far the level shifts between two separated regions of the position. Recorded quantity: 22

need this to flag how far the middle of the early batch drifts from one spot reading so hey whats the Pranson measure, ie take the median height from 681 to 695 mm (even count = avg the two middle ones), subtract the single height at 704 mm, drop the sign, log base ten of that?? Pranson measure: 1.3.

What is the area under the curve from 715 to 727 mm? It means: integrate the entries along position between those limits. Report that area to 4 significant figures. 4678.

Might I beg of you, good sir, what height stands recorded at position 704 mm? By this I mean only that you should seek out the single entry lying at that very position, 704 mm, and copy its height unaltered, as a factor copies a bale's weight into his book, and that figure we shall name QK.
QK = 417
